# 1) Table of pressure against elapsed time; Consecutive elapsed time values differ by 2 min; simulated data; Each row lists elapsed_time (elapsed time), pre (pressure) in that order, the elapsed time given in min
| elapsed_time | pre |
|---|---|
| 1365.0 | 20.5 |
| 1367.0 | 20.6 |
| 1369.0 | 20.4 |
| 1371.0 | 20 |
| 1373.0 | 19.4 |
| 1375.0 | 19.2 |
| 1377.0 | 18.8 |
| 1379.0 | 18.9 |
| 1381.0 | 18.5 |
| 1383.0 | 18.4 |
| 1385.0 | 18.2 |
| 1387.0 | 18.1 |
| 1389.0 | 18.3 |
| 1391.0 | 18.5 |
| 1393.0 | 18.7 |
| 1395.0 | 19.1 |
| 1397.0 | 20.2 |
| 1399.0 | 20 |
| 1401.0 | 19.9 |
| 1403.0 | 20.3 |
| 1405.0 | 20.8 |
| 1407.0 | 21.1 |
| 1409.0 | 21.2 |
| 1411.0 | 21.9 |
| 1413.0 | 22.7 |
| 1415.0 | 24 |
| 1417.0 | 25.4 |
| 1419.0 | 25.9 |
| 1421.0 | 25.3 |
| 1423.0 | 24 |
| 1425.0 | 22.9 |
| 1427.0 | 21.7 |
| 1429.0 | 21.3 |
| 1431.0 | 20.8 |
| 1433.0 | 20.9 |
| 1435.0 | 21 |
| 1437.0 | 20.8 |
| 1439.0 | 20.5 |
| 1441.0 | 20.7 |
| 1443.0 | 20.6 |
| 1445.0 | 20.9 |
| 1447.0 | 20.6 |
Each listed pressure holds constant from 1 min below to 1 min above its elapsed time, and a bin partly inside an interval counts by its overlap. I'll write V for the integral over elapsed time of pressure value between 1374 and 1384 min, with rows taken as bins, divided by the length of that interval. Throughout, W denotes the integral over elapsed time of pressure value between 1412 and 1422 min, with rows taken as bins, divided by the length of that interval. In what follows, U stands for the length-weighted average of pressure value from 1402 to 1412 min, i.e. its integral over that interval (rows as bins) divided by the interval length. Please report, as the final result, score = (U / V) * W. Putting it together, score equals 28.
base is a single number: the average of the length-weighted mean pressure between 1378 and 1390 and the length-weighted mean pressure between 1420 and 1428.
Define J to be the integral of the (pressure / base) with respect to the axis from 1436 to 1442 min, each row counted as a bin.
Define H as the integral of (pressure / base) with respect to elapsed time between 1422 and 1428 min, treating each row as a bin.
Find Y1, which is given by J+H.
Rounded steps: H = 6.6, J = 5.92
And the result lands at 12.5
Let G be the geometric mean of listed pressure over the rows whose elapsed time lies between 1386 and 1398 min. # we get 18.8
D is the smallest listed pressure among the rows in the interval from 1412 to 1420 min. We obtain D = 22.7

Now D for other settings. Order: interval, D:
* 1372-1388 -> 18.1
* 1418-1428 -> 21.7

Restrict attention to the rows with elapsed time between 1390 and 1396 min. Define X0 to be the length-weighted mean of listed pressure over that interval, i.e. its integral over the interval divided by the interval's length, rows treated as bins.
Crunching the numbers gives 18.8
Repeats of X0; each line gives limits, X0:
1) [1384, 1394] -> 18.4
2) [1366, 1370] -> 20.5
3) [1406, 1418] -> 22.7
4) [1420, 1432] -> 22.7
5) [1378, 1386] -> 18.5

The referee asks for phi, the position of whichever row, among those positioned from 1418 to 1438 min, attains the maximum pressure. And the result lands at 1419.0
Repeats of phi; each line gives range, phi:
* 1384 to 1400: 1397.0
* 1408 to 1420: 1419.0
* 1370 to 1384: 1371.0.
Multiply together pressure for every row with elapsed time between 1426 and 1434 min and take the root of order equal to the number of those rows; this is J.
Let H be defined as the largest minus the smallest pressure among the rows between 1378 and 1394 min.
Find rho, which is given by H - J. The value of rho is -20.4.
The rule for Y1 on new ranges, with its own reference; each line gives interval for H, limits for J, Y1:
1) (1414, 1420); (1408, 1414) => 13.5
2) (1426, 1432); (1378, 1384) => 11.4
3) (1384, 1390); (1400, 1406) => 11.0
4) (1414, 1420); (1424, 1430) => 13.5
